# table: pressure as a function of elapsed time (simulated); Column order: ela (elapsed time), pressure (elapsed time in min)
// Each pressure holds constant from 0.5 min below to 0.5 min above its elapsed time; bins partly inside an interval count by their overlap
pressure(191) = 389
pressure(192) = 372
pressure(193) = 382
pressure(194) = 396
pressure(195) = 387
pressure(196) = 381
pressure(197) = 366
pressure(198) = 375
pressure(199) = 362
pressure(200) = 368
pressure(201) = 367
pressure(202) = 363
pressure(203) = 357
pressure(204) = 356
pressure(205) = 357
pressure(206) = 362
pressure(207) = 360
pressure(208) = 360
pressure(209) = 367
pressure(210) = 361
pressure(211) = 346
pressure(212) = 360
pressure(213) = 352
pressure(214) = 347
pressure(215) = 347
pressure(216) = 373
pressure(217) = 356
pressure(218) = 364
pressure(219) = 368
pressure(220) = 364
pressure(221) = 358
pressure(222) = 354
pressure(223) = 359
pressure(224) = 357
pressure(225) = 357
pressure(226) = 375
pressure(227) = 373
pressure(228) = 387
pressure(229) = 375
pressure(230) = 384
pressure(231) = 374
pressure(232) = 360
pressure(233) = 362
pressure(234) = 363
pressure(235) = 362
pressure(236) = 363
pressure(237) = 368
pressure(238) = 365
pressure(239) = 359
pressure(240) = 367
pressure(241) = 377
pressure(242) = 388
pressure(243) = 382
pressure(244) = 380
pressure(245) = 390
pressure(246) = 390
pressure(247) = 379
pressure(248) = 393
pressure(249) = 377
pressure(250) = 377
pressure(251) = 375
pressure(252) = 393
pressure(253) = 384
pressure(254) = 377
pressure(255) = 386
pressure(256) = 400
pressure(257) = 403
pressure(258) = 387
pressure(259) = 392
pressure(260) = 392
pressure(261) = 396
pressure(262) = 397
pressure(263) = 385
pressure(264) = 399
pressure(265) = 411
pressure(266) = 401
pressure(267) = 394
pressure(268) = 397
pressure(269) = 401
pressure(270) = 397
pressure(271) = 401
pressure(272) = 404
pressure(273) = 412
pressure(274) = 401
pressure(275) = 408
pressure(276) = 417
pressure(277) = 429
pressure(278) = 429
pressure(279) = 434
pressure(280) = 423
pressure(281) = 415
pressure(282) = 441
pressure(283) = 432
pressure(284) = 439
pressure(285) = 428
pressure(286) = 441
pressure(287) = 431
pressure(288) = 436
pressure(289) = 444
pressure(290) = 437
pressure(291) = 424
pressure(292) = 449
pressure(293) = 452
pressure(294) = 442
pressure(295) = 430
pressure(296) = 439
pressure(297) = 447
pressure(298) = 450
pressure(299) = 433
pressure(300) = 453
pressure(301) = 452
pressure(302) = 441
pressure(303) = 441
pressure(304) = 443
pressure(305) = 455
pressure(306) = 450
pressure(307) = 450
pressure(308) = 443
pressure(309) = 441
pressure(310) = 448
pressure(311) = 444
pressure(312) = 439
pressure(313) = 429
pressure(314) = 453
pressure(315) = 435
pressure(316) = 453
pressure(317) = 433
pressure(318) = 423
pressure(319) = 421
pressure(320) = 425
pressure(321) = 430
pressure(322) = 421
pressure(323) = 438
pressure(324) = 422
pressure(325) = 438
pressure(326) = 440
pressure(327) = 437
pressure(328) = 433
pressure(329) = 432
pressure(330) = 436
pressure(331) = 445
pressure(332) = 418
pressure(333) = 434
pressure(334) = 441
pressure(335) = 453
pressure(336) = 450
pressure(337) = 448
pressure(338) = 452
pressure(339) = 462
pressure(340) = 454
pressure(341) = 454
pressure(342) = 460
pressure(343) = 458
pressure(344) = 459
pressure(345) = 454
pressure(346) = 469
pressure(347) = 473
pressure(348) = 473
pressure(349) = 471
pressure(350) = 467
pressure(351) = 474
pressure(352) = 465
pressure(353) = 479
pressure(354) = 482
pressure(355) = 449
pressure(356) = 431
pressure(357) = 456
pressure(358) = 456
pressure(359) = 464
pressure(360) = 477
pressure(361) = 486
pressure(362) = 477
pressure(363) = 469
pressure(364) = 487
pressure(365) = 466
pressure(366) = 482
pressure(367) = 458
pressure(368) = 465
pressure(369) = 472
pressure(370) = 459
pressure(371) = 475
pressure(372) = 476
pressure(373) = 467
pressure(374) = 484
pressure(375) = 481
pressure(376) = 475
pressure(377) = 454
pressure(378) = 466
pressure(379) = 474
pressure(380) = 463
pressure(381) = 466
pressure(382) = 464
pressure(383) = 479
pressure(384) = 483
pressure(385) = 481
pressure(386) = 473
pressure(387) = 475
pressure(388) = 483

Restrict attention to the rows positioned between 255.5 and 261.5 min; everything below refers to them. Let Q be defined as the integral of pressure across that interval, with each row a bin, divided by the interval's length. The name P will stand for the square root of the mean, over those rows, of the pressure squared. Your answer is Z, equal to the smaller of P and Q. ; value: 395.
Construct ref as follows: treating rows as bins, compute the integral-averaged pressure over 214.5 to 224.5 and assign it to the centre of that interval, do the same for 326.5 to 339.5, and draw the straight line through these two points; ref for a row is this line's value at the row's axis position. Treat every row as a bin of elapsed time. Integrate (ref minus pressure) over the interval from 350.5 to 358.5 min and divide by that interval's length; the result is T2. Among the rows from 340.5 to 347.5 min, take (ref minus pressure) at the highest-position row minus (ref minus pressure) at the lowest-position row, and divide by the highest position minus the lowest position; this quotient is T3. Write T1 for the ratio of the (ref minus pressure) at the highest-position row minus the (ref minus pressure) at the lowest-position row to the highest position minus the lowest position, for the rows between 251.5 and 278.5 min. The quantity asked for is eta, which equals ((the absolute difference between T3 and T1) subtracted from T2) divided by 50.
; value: -0.12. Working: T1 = -0.7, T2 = -4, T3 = -2.4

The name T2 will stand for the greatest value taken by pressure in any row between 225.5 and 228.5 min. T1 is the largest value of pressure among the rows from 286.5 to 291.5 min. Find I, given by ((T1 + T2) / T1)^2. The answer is 3.5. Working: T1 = 444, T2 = 387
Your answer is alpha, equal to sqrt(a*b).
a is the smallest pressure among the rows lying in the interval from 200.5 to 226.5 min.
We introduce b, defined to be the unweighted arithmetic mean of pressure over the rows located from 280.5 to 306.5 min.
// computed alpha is 390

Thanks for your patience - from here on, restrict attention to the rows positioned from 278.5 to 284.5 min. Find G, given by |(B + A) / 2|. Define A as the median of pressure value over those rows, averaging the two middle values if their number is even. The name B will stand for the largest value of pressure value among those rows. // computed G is 437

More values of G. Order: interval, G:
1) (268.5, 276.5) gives 410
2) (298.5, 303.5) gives 447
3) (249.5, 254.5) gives 385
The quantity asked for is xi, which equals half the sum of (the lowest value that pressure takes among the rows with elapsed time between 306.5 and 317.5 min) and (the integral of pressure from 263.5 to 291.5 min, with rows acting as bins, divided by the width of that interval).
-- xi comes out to 424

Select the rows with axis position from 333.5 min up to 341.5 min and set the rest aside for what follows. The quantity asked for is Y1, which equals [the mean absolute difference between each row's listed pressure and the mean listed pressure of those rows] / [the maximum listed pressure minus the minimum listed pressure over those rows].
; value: 0.19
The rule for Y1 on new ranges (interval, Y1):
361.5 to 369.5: 0.26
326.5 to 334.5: 0.19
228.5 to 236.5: 0.31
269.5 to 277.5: 0.25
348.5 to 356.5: 0.24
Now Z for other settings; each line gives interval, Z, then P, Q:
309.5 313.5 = 440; 440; 440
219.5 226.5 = 361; 361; 361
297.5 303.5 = 445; 445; 445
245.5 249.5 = 385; 385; 385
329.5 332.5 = 433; 433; 433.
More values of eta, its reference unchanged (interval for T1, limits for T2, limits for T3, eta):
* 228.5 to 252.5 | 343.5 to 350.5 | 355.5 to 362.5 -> -0.44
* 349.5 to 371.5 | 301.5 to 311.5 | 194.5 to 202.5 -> -0.54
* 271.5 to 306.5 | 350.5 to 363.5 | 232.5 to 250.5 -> -0.16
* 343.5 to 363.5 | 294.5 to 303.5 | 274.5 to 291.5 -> -0.52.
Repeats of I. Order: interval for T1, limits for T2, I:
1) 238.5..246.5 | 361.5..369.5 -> 5.1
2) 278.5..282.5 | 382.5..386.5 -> 4.4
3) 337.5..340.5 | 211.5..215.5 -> 3.2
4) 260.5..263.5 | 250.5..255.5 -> 4.0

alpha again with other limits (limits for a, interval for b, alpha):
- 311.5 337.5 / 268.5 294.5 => 422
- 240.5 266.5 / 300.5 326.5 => 406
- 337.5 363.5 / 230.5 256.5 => 403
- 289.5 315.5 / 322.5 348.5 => 436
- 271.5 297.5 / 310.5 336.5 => 418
